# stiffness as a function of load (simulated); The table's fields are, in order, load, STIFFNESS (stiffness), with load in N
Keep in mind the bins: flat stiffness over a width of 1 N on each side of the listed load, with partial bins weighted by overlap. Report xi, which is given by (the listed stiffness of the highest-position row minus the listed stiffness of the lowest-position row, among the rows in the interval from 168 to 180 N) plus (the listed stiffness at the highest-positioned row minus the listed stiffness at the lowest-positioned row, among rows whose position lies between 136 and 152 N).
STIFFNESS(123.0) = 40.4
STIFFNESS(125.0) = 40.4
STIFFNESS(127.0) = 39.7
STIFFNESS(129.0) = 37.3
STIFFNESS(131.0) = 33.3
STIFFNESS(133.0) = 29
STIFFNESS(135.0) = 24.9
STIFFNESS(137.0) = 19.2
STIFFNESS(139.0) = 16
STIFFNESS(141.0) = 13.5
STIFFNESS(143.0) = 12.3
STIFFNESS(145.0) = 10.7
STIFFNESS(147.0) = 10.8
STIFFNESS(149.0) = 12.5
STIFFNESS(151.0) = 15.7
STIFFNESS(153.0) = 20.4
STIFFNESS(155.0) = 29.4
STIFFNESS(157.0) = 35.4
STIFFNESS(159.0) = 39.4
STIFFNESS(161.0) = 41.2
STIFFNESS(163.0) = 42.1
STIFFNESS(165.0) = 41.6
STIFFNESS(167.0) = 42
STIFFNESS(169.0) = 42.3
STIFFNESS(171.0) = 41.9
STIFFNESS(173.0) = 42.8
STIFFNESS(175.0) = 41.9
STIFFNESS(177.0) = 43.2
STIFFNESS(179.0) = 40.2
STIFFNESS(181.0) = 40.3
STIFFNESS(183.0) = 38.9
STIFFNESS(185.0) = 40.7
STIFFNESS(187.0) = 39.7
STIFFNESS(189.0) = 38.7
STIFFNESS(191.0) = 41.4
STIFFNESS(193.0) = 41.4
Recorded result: -6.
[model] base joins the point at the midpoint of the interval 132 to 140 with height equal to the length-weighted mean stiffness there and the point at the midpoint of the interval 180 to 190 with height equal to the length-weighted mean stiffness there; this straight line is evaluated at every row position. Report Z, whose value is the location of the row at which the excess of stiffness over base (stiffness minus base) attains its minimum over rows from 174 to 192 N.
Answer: 189.0 N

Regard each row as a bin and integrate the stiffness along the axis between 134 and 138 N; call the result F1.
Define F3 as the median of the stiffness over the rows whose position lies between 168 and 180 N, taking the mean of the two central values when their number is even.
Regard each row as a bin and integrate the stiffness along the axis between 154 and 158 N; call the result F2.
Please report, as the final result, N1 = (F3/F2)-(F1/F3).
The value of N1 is -2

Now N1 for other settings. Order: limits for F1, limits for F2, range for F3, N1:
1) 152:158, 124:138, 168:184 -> -4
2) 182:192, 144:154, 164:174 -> -9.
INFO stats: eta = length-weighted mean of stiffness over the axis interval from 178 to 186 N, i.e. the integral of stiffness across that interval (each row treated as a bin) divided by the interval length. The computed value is 40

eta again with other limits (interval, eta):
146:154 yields 15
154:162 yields 36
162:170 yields 42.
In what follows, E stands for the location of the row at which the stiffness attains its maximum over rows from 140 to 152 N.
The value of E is 151.0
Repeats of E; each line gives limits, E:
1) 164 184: 177.0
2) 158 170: 169.0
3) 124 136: 125.0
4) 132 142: 133.0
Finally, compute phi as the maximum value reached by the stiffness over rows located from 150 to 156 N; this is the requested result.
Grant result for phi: 29.4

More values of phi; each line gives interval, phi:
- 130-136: 33.3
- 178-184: 40.3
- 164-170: 42.3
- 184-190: 40.7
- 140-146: 13.5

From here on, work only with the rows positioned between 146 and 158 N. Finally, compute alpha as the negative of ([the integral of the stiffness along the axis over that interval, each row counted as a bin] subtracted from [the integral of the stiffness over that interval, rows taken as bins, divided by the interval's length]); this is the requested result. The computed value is 228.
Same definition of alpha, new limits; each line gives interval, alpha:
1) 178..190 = 437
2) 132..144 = 211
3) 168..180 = 463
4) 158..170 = 456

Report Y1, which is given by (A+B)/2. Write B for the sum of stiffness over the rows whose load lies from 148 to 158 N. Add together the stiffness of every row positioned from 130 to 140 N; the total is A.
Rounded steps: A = 122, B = 113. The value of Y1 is 118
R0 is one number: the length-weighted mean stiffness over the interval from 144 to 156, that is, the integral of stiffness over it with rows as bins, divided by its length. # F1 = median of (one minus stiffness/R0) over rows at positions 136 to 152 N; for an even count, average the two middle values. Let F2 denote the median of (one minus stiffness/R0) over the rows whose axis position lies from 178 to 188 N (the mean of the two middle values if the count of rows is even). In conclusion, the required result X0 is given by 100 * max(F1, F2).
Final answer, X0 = 22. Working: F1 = 0.22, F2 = -1.4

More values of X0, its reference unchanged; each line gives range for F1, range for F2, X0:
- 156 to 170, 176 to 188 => -143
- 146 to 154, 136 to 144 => 15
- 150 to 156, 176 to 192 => -23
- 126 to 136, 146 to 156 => 5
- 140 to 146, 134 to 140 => 26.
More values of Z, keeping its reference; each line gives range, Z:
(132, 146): 145.0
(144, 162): 147.0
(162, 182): 181.0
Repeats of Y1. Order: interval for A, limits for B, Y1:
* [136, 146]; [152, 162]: 119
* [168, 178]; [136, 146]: 142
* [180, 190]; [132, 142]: 150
